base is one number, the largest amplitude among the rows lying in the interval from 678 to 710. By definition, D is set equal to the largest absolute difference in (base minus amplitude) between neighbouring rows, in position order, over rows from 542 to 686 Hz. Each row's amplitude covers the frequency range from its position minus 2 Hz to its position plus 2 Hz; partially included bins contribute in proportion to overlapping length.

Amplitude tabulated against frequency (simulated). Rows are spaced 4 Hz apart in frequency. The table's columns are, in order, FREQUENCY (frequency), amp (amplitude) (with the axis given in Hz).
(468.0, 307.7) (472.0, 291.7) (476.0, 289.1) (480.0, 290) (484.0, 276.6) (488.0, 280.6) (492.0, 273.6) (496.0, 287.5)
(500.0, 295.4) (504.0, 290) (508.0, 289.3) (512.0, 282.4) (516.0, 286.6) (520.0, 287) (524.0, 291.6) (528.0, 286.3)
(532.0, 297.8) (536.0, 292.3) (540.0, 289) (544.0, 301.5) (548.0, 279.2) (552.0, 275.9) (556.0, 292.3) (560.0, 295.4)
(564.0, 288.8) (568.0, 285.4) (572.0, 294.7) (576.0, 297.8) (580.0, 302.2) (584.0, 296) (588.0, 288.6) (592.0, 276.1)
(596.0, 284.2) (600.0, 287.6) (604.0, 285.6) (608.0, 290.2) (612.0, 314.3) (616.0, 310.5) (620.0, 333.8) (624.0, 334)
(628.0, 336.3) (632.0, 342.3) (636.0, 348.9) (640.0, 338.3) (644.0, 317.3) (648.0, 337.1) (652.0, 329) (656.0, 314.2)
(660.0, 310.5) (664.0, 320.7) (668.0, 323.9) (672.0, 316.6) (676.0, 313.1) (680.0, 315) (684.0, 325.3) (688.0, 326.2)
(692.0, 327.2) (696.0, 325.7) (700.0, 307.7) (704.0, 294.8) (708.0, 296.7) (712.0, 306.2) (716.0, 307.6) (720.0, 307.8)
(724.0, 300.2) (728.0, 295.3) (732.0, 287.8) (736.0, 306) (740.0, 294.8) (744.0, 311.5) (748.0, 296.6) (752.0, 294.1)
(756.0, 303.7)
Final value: 24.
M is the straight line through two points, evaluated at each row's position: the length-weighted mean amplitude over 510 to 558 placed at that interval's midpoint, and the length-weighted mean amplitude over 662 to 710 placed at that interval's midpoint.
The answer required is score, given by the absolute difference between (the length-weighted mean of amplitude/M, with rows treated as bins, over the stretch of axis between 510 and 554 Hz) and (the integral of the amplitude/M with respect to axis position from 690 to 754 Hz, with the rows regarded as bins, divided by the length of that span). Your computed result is 0.06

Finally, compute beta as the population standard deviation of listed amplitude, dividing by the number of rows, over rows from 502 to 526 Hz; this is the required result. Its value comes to 3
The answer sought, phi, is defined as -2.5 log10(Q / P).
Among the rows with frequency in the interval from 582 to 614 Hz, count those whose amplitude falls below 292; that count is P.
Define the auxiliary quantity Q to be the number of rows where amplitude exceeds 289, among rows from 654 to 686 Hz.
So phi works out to -0.3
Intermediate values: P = 6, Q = 8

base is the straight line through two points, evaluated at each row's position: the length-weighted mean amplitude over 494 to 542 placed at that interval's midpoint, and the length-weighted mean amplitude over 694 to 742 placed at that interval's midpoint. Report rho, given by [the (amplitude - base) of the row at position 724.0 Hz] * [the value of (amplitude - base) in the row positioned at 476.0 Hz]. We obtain -6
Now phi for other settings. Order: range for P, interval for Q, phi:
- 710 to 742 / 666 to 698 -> -2.3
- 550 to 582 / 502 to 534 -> -0.3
